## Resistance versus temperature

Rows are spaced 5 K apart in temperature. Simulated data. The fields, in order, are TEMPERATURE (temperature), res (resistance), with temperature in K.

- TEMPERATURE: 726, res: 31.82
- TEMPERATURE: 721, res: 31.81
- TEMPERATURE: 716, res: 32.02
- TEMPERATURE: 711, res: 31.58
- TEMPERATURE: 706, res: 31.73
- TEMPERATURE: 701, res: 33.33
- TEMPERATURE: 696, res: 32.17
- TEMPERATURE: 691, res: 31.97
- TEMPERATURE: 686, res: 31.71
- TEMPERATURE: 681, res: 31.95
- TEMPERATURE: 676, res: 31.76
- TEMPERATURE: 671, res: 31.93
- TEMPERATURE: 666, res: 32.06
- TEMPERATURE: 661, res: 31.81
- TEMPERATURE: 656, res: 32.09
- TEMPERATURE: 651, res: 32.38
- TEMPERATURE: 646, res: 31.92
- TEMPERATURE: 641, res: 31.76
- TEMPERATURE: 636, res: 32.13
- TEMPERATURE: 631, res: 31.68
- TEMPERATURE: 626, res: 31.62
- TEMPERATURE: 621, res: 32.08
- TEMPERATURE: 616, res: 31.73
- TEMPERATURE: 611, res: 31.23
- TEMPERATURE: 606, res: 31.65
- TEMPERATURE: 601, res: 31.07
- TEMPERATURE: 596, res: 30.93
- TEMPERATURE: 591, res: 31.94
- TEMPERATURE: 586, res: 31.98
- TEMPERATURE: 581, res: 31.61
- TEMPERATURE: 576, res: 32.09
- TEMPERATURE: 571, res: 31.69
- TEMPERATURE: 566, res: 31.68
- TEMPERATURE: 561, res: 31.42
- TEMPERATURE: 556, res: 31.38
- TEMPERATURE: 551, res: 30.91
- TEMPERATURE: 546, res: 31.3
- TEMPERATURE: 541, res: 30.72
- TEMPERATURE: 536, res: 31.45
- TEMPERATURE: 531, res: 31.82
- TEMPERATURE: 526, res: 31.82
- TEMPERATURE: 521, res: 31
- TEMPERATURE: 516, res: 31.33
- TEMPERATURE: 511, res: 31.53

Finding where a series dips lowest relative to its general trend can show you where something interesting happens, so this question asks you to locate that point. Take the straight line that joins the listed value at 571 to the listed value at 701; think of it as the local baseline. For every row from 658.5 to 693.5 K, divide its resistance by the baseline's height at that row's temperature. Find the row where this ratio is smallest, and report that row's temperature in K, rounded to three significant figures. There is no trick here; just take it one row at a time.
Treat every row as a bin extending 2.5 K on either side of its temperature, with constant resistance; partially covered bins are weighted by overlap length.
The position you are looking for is 686 K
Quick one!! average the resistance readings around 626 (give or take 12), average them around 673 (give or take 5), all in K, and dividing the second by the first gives 1.00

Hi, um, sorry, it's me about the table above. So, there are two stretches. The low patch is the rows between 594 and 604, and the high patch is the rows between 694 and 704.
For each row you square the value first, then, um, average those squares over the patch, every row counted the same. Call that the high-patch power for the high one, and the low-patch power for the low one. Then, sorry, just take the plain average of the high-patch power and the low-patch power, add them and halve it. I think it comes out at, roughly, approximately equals 1017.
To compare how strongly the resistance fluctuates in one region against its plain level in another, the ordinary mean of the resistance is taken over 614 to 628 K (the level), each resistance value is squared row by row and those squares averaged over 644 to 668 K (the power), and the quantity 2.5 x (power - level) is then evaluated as 2489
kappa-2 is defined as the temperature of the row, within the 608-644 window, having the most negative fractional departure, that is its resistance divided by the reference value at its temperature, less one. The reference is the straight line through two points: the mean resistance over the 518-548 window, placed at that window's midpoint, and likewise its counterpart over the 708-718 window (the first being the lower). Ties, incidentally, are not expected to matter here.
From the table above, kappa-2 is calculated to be 611 K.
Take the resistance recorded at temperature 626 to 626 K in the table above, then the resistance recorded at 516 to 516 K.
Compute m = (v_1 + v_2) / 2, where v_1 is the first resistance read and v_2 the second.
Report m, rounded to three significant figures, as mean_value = 31.5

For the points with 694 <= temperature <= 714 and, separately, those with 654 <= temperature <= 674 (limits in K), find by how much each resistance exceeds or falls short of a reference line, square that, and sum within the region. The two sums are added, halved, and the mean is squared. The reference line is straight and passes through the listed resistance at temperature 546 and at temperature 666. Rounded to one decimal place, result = 1.1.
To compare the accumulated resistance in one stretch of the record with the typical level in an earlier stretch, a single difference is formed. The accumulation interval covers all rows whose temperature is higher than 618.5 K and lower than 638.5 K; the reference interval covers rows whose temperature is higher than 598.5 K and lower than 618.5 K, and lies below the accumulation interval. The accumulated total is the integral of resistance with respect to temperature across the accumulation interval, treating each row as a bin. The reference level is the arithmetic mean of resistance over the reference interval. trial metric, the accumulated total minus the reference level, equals 606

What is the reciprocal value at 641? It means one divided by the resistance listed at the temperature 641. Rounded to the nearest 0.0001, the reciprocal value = 0.0315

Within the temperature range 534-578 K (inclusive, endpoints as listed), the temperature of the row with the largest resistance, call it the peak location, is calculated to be 576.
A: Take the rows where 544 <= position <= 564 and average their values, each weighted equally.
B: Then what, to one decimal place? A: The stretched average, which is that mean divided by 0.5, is 62.5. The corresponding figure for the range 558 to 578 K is 63.4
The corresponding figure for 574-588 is 63.8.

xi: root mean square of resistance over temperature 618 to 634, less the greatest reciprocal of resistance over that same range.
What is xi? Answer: 31.8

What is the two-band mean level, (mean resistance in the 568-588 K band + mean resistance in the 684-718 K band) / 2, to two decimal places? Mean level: 31.96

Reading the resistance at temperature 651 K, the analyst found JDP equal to 32.38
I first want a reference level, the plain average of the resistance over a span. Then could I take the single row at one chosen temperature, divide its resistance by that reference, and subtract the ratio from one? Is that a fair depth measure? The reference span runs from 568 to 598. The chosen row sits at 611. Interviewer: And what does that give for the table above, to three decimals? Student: 0.015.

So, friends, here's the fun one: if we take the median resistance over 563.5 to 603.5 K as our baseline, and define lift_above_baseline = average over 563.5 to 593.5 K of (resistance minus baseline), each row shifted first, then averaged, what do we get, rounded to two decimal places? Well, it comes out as 0.15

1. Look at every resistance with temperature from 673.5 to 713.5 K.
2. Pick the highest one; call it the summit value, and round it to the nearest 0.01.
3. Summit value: 33.33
